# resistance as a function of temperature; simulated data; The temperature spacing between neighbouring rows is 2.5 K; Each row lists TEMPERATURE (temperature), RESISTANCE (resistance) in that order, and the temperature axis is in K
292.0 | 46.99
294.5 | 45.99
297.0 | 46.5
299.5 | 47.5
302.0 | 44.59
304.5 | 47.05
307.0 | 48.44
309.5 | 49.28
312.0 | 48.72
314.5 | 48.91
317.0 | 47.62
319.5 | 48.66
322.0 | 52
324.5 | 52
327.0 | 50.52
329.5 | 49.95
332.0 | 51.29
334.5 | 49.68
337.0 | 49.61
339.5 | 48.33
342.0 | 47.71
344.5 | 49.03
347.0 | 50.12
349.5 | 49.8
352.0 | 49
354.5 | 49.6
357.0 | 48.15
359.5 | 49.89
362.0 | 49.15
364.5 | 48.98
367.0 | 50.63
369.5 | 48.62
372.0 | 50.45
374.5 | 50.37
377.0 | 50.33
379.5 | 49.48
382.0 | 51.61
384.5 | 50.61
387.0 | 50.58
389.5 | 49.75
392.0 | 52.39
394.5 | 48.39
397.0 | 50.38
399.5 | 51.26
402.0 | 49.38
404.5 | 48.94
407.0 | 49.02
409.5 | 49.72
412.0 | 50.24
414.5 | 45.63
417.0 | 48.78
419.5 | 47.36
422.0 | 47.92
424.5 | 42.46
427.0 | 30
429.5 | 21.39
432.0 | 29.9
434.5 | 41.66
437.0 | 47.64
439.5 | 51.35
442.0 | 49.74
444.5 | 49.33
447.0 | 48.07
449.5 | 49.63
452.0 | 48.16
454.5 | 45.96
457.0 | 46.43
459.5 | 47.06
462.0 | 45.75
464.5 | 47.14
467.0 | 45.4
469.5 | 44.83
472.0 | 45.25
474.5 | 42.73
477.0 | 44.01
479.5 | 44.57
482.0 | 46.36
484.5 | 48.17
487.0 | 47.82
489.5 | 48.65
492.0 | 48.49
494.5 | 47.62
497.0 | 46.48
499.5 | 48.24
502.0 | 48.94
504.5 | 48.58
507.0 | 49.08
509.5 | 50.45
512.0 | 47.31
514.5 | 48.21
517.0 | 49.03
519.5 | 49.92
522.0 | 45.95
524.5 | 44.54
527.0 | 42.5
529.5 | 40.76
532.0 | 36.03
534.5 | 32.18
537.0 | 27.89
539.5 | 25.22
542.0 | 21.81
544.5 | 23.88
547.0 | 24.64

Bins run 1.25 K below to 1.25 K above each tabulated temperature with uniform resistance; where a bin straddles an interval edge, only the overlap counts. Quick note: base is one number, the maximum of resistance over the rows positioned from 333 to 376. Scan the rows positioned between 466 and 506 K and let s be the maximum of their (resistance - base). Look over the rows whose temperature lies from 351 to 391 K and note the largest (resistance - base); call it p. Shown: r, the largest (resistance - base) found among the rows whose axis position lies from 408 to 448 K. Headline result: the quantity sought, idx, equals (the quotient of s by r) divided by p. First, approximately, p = 1.0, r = 0.72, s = -1.7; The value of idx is -2.4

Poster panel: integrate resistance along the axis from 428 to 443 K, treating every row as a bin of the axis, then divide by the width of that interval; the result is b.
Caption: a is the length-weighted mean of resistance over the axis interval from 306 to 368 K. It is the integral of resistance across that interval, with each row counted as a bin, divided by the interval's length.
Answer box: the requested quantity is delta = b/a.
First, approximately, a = 49.5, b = 40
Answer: 0.81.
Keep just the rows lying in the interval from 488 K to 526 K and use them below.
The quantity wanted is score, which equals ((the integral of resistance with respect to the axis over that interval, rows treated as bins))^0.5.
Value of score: 42.7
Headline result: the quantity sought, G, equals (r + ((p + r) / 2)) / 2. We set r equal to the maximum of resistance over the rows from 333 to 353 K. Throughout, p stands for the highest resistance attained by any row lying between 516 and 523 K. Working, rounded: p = 49.92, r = 50.12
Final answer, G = 50.1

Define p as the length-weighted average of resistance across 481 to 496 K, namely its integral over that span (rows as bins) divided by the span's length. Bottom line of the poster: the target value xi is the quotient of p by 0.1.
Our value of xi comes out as 479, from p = 47.9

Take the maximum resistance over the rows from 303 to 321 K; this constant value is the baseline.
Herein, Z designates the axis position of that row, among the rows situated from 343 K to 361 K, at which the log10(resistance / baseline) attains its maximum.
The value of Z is 347.0 K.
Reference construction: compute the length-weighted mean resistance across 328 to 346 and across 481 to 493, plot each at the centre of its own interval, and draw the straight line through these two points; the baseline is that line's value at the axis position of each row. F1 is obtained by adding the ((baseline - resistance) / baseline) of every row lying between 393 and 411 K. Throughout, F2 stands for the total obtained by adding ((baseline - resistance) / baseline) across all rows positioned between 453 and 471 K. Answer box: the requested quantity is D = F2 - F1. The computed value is 0.4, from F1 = -0.12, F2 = 0.30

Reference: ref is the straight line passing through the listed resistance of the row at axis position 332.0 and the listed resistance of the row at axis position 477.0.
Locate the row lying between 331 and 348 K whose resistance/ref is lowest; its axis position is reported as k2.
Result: 342.0 K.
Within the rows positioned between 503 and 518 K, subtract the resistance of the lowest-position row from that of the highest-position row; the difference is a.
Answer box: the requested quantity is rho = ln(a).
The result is -0.8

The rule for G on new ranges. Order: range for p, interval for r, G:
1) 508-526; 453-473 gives 48.0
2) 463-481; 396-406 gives 50.2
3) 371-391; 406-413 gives 50.6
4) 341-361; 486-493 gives 49.0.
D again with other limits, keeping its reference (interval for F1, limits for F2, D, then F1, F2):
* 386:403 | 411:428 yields 0.8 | -0.21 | 0.57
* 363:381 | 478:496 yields 0.2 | -0.11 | 0.08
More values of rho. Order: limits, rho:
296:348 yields 1.3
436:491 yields 0.0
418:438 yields -1.3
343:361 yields -0.2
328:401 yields 0.3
